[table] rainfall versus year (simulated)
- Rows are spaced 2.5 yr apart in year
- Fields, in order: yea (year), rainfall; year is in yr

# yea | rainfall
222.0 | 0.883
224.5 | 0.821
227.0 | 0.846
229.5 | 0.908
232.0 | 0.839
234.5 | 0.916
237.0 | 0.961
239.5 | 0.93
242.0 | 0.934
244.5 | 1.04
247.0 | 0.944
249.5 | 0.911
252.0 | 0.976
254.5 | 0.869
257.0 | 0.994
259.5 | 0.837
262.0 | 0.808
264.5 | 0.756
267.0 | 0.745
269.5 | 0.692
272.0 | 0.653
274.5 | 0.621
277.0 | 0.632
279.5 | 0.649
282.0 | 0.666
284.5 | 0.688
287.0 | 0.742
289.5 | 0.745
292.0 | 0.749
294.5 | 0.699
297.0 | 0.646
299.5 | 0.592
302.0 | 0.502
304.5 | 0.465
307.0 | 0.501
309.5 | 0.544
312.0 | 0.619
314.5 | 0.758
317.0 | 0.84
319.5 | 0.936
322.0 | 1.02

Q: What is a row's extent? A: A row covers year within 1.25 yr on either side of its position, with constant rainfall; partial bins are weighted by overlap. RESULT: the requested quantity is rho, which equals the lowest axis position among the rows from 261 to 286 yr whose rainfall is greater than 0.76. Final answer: 262.0 yr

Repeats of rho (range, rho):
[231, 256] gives 232.0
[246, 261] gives 247.0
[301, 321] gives 317.0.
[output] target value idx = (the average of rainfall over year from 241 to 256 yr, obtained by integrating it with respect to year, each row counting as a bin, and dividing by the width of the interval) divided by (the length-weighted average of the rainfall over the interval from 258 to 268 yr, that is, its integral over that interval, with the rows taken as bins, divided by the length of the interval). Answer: 1.19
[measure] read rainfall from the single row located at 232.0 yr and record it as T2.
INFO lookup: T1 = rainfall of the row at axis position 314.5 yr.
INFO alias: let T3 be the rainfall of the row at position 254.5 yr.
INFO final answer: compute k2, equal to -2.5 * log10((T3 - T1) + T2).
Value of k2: 0.06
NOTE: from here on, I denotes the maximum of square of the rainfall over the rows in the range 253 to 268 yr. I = 1.0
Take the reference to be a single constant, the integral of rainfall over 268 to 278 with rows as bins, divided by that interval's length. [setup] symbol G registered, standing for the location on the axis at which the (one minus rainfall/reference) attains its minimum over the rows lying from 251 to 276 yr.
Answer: 257.0 yr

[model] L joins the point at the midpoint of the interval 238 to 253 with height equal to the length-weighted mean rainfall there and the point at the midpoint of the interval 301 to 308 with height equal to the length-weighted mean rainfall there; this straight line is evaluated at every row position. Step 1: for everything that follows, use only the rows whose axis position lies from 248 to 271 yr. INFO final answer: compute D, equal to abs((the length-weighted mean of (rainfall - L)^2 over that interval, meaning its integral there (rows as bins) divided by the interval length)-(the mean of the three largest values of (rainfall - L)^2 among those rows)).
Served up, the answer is 0.006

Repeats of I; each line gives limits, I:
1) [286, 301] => 0.6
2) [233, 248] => 1.1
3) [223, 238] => 0.9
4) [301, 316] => 0.6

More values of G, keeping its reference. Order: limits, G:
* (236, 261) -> 244.5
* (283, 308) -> 292.0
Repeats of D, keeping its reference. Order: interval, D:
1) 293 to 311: 0.005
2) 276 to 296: 0.010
